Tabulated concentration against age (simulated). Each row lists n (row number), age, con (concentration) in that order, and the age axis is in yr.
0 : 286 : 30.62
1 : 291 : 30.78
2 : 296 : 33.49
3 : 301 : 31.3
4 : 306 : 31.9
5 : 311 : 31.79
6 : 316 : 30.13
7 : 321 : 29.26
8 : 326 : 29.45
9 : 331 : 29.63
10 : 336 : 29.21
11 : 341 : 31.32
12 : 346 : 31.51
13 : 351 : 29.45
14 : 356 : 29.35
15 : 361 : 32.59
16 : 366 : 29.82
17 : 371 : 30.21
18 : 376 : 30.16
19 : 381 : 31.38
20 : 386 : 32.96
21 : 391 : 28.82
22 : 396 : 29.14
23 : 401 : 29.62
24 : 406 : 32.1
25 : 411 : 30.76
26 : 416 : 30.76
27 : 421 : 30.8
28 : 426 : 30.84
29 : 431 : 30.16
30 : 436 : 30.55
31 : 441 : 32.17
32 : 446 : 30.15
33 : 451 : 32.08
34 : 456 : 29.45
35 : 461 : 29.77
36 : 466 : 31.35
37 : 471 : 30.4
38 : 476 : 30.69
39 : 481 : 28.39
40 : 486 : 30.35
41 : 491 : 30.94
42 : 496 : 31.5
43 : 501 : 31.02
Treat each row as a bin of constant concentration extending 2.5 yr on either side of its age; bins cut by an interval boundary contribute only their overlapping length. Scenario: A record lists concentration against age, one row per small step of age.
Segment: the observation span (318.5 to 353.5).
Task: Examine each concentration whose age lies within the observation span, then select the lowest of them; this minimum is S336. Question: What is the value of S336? 29.21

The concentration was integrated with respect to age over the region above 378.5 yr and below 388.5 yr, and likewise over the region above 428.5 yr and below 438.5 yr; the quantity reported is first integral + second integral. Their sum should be 625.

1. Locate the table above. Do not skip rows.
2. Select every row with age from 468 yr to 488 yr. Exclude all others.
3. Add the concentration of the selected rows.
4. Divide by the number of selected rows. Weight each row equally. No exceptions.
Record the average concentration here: 30.0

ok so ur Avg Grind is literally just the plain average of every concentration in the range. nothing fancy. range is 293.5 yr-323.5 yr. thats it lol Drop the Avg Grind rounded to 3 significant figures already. 31.3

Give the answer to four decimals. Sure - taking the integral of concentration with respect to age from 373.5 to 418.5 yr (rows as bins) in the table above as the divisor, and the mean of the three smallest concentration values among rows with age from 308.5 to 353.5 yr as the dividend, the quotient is 0.0213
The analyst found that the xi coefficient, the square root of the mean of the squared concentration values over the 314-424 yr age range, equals 30.4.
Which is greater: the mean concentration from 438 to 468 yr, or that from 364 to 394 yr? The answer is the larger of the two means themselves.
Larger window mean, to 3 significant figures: 30.8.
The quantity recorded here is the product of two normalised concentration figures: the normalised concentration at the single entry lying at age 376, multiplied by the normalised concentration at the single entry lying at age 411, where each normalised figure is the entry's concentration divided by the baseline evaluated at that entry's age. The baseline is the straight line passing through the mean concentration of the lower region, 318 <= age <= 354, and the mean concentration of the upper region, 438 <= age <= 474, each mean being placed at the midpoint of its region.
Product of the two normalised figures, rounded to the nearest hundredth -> 1.01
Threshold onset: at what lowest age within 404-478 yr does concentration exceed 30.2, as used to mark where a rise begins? 406 yr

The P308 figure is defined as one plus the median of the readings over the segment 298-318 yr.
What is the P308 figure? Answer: 32.5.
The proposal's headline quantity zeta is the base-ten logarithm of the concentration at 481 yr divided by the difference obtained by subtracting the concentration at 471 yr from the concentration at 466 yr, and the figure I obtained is 1.48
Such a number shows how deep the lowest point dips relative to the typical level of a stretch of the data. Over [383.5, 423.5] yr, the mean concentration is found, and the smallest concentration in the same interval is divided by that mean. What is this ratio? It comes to 0.94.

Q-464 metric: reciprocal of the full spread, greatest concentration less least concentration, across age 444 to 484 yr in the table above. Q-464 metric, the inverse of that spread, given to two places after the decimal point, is 0.27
